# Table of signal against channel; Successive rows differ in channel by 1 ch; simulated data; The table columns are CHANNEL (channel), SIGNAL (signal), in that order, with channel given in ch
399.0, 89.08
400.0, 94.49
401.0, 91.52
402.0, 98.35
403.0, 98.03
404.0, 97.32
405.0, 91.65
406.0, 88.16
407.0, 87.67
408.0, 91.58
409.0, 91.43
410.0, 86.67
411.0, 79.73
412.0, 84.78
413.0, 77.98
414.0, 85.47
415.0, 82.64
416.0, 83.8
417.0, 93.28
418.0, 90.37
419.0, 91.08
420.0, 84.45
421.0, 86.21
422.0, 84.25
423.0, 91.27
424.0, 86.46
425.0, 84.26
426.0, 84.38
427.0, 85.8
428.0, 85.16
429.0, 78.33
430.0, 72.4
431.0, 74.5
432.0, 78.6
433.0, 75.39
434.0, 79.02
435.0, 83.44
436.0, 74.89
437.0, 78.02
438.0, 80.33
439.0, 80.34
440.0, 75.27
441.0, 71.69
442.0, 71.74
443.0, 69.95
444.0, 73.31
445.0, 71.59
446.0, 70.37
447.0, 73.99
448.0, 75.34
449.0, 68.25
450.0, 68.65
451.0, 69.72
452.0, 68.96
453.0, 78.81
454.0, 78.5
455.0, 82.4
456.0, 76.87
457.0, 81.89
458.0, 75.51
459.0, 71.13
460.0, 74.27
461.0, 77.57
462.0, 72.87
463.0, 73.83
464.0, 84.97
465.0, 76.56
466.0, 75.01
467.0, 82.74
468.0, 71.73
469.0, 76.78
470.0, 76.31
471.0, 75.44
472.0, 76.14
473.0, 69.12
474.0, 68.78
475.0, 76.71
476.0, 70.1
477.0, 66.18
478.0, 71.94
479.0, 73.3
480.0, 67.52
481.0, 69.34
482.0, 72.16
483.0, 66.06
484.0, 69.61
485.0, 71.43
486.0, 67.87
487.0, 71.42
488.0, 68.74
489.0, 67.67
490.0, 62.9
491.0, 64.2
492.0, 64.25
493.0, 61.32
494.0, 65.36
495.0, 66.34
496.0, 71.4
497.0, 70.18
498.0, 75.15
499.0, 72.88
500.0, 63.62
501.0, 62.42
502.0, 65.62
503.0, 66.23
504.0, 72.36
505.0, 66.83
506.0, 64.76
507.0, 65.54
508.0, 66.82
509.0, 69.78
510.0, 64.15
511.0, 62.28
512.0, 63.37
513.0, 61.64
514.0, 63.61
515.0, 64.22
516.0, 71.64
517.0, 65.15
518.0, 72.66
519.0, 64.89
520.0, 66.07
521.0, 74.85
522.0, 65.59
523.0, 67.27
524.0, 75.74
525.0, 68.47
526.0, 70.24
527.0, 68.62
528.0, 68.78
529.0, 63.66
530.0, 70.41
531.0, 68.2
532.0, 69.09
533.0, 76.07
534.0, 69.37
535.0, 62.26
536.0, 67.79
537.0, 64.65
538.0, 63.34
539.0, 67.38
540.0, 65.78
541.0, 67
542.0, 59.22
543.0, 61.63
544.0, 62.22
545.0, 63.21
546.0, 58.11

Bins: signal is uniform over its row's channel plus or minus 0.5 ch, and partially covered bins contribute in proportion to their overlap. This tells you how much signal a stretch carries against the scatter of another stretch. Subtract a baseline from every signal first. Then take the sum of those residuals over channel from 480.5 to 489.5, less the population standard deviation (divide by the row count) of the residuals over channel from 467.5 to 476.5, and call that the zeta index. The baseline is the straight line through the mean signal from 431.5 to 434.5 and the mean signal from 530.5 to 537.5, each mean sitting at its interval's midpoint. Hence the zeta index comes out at -34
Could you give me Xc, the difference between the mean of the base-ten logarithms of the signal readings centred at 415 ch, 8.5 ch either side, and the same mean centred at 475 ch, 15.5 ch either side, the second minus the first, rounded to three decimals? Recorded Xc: -0.078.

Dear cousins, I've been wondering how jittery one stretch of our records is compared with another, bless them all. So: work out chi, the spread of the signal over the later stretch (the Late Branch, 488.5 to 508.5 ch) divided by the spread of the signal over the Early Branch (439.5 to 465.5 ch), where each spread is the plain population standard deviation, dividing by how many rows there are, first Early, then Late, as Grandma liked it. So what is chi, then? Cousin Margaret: 0.85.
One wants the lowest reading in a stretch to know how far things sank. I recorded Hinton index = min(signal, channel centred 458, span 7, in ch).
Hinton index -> 71.13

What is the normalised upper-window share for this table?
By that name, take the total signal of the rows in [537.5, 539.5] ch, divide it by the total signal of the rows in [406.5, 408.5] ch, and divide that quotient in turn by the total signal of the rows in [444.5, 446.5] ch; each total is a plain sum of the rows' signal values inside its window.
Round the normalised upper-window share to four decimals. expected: 0.0051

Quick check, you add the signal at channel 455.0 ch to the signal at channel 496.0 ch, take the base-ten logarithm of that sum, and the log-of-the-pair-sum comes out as 2.19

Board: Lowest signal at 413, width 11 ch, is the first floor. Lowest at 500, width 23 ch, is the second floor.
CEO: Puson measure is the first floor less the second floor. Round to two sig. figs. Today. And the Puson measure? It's 17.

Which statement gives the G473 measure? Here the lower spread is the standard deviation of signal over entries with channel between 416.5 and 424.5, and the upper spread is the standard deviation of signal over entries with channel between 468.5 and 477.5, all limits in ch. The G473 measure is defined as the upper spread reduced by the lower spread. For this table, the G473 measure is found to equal 0.7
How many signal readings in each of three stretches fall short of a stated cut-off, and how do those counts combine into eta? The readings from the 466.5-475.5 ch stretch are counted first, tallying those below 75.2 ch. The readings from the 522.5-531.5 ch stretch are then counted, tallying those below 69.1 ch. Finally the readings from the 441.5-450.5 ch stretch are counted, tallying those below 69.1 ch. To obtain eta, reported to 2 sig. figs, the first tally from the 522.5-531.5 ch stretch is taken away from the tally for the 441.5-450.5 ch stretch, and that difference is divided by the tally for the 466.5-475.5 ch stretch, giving -1.3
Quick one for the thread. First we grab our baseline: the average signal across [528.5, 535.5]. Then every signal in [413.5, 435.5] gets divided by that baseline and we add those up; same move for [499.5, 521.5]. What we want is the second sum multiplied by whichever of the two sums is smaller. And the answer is 454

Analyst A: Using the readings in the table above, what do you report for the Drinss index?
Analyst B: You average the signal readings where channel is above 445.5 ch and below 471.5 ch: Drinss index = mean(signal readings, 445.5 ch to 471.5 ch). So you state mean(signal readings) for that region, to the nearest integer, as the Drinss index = 75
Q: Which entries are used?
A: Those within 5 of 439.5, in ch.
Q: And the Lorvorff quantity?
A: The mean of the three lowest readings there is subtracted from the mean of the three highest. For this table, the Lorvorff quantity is 10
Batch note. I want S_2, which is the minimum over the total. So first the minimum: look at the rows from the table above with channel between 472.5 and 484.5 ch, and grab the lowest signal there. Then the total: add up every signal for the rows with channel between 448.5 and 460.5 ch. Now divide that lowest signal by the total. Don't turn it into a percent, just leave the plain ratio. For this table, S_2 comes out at 0.074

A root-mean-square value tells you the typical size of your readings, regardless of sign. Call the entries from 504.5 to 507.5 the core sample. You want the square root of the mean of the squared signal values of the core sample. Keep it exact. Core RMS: 66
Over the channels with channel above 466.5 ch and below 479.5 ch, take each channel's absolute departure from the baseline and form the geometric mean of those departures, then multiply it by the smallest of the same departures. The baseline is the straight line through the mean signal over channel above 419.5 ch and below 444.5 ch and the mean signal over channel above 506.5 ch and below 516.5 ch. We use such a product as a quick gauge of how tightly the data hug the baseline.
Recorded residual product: 1.8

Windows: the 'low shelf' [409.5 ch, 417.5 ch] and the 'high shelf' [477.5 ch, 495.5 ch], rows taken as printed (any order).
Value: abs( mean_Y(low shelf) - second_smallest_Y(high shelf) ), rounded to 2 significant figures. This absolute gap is 21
